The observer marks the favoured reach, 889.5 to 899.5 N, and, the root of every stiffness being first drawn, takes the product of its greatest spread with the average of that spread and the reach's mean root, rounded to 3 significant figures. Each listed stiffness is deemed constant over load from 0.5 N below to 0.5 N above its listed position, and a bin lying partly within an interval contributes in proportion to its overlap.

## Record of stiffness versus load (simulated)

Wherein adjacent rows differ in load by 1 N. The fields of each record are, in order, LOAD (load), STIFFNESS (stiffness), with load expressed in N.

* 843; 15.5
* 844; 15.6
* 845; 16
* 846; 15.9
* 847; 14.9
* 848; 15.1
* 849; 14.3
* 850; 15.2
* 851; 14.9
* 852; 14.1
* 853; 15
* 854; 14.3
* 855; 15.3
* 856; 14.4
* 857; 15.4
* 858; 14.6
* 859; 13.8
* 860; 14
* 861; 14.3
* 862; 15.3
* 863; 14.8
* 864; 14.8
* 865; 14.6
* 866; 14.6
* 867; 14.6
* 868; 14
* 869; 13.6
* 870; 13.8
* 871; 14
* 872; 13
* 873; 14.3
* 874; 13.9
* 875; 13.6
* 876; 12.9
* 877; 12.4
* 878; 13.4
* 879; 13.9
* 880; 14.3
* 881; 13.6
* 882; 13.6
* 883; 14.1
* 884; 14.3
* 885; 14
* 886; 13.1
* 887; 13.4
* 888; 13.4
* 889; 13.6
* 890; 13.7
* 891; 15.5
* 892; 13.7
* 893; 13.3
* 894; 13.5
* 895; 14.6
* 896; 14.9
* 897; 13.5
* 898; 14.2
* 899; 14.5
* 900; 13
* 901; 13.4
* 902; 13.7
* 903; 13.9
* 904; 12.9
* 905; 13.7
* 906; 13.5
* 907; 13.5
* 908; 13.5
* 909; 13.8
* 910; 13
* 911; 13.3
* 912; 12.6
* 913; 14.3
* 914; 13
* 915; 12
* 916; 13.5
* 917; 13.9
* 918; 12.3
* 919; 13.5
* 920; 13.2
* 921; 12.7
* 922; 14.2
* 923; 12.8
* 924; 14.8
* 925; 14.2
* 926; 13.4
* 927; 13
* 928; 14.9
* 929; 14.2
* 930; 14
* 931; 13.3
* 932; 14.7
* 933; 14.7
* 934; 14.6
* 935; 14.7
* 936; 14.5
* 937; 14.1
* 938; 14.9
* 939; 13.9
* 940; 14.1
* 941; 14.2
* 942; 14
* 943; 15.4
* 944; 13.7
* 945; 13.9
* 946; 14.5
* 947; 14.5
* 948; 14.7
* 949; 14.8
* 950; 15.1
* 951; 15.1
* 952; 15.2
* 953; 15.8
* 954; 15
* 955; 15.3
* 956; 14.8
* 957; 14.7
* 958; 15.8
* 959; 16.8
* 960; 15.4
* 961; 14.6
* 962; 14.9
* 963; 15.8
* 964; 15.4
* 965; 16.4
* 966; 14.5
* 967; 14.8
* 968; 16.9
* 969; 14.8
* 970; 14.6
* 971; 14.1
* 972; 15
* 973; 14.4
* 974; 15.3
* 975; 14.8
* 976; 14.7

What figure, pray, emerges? 0.587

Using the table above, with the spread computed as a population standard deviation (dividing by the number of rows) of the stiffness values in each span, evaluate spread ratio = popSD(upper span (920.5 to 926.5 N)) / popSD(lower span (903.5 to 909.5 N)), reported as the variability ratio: 2.7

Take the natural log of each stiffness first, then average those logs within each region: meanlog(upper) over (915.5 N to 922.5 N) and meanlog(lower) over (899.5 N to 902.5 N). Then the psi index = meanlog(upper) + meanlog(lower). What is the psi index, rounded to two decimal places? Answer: 5.18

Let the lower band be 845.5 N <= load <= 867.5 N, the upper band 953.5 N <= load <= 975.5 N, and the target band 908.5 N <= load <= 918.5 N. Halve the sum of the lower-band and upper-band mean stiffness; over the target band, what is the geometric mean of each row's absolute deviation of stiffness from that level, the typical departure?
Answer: 1.64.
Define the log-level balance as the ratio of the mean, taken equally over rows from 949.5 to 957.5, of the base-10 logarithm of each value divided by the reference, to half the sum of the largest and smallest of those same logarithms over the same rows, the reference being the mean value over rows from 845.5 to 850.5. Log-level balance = 0.26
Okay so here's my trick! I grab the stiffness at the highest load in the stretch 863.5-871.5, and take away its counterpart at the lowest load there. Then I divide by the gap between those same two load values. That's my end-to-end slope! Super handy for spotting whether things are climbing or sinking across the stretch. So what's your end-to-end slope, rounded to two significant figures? -0.11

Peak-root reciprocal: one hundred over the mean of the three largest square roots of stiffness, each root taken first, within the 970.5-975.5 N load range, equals 25.8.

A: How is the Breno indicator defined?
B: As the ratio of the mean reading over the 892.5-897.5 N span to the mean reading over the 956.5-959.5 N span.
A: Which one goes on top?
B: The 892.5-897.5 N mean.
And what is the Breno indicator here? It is 0.89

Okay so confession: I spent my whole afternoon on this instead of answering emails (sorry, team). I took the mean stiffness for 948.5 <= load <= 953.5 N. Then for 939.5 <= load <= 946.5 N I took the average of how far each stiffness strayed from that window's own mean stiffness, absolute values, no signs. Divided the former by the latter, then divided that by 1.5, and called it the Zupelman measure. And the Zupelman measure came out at 26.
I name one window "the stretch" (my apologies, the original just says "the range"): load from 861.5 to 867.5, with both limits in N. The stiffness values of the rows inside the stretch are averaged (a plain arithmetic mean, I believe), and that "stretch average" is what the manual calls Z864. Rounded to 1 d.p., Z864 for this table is 14.8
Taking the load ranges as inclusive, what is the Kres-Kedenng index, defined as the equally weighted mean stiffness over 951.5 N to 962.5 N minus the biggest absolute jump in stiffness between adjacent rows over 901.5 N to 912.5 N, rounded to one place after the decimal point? 14.3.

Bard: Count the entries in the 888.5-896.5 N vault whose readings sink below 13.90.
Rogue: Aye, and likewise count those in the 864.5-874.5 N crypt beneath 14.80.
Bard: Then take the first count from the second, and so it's 5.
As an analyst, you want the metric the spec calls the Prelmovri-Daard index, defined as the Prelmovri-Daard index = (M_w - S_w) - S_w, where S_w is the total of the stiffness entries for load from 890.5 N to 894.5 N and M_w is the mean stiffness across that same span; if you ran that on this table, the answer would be -98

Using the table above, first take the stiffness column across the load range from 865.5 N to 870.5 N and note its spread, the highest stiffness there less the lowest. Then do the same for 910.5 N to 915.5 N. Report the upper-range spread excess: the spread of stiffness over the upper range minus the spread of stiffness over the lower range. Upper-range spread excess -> 1.3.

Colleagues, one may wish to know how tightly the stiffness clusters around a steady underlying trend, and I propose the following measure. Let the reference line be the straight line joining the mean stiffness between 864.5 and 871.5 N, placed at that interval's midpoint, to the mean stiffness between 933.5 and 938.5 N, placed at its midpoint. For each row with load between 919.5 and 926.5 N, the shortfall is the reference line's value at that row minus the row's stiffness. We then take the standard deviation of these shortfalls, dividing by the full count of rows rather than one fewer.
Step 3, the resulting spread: 0.7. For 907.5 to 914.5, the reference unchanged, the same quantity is 0.5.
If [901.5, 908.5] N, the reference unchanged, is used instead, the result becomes 0.3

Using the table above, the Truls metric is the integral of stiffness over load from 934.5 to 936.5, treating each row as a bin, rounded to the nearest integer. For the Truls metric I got 29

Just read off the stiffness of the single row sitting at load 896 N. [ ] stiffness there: 14.9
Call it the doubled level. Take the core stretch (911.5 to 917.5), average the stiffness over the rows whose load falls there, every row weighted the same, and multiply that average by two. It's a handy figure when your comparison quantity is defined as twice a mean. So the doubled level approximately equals 26.4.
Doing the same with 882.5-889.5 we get 27.4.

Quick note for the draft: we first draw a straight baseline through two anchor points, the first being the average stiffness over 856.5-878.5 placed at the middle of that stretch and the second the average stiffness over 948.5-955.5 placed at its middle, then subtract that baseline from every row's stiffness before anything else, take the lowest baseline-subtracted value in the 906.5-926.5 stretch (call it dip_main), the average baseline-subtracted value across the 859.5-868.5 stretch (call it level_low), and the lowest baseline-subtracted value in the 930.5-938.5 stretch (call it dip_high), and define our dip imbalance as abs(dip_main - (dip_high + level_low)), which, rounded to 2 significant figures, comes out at 1.6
